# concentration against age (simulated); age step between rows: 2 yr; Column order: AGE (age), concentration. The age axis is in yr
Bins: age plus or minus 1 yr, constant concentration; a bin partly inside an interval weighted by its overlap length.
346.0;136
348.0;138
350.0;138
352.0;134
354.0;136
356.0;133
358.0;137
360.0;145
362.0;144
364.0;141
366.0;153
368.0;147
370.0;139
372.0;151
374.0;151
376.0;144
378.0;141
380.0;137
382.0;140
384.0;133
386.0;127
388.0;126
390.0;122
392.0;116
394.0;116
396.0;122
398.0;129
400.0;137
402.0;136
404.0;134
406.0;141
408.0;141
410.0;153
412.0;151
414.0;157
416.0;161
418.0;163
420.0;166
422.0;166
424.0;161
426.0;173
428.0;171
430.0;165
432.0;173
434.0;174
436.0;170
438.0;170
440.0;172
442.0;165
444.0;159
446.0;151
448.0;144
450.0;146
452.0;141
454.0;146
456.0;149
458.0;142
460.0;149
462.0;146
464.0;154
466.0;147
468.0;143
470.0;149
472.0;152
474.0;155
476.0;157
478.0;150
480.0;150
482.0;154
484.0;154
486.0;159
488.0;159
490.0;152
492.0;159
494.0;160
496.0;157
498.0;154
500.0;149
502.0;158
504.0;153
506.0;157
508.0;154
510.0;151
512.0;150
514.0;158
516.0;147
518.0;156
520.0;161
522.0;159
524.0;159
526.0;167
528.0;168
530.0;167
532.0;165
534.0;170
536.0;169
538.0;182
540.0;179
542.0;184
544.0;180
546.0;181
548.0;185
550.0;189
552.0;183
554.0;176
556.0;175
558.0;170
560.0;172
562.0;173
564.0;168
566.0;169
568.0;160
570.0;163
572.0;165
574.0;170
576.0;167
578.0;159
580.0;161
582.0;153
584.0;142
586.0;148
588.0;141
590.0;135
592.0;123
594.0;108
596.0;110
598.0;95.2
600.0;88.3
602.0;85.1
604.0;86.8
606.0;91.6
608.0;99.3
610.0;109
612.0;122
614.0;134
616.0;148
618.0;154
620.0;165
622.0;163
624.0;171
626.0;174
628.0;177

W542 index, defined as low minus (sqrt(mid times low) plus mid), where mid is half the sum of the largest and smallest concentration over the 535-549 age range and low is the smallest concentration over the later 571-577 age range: -183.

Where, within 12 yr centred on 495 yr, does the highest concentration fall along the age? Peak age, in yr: 494.0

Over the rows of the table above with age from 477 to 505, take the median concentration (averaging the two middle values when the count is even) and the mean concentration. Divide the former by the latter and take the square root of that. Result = 1.00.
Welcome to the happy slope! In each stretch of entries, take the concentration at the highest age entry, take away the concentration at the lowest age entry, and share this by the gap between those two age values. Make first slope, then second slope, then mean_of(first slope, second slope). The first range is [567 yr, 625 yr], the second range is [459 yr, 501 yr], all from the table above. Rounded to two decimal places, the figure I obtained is 0.10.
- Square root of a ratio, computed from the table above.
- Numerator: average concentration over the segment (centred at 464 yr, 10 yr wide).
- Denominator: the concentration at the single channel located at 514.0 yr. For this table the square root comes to 0.97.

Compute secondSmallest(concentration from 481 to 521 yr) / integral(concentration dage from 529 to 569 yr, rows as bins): 0.0213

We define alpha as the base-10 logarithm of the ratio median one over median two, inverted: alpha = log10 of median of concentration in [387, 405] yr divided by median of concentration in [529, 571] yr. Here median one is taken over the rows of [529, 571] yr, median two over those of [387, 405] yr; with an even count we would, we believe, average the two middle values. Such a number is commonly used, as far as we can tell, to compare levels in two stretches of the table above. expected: -0.14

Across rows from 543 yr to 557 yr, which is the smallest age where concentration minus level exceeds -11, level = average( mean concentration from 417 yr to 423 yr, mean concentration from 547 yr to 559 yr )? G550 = 544.0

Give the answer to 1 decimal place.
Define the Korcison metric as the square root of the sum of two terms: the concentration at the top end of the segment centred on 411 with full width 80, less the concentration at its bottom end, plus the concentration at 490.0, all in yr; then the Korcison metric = 12.1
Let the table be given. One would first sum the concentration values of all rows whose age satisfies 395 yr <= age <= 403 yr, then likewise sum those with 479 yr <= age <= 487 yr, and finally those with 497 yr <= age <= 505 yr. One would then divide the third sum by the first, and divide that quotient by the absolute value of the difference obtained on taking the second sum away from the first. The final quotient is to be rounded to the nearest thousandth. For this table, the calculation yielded 0.013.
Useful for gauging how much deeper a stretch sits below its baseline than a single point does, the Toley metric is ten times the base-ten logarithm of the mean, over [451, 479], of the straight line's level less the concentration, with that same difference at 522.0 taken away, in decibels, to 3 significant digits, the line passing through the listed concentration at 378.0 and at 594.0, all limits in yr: 12.8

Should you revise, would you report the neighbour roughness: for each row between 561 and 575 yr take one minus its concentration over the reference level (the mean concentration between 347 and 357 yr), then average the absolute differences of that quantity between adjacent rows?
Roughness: 0.031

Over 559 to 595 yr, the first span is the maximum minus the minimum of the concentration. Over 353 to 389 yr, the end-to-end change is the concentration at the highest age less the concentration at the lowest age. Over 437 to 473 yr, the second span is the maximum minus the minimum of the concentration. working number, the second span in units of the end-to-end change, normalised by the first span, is -0.048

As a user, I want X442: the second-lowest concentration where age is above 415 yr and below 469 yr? 142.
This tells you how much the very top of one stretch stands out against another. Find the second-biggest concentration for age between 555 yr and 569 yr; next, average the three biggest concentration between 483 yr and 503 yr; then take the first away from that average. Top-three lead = -14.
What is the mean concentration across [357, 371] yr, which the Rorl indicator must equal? 144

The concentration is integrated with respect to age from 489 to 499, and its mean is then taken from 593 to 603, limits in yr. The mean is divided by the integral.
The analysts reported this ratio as 0.062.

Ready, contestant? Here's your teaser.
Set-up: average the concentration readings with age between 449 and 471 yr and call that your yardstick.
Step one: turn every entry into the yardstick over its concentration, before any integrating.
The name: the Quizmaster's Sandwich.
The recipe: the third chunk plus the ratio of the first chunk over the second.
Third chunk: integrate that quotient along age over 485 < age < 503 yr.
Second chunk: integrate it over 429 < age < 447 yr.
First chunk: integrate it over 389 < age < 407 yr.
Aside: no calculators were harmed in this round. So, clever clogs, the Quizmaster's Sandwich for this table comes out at 18.2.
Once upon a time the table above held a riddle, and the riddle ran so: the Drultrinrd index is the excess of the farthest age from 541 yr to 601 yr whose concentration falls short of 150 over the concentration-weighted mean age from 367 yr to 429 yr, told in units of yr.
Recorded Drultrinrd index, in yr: 200.9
